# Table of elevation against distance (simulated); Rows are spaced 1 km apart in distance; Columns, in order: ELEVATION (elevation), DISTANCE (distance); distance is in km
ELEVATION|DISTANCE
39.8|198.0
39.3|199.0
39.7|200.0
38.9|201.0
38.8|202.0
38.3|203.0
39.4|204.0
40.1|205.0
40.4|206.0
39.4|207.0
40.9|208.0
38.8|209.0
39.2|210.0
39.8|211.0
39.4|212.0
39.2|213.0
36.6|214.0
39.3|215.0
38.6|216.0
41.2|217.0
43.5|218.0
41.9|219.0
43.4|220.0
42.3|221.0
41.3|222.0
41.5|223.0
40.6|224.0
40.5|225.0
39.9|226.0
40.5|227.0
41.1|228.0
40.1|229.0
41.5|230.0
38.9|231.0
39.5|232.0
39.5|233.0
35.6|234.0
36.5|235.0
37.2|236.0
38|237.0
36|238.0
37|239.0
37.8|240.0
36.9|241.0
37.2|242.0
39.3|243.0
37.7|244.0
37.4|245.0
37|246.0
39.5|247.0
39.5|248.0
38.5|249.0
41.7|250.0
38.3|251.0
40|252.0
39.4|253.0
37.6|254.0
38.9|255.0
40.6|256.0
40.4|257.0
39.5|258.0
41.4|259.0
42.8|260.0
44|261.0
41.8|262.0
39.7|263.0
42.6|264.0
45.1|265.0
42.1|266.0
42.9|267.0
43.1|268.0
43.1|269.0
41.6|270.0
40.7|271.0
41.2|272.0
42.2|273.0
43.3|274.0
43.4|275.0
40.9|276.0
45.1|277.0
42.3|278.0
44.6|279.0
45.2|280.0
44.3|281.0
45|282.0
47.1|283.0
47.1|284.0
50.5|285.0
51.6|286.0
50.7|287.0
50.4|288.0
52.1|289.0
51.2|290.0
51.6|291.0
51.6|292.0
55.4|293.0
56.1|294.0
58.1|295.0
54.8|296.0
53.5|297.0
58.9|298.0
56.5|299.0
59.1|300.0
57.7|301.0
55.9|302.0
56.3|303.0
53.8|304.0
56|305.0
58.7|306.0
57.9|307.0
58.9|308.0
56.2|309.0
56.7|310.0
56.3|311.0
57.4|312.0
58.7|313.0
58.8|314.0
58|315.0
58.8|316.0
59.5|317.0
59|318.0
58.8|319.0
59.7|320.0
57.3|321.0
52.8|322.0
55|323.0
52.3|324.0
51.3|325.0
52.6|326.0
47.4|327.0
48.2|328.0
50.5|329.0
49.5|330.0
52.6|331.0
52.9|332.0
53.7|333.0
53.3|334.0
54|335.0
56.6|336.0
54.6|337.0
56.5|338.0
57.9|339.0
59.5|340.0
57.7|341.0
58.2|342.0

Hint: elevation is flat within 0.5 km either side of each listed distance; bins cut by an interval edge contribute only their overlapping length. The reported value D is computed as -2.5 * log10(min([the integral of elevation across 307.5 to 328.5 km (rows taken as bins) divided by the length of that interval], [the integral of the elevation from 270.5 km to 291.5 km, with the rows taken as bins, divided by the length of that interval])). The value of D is -4.16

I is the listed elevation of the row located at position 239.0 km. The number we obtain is 37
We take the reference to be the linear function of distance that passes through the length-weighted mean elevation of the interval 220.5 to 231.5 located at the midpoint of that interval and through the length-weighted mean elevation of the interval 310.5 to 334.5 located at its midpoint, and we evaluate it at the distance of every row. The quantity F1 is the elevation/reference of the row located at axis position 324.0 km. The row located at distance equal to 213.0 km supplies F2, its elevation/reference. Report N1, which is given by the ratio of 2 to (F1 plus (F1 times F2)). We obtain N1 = 1.05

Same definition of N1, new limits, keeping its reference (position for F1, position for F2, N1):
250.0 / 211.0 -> 1.04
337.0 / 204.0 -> 1.02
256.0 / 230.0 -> 1.11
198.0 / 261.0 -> 0.94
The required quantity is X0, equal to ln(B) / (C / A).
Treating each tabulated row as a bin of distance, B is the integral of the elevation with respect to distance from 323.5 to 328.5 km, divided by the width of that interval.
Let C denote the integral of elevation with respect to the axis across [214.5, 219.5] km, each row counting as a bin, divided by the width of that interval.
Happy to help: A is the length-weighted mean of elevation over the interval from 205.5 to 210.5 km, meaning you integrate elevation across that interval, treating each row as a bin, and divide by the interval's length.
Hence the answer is 3.8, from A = 39.7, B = 50.4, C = 41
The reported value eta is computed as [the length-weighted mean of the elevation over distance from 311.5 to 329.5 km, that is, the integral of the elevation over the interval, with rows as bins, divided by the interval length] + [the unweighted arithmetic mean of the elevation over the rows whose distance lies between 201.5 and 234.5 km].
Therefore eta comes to 95.4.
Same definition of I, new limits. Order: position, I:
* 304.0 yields 53.8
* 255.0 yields 38.9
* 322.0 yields 52.8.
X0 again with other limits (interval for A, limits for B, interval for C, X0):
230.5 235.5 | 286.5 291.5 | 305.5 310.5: 2.6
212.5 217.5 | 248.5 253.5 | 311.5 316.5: 2.5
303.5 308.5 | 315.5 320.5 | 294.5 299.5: 4.1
